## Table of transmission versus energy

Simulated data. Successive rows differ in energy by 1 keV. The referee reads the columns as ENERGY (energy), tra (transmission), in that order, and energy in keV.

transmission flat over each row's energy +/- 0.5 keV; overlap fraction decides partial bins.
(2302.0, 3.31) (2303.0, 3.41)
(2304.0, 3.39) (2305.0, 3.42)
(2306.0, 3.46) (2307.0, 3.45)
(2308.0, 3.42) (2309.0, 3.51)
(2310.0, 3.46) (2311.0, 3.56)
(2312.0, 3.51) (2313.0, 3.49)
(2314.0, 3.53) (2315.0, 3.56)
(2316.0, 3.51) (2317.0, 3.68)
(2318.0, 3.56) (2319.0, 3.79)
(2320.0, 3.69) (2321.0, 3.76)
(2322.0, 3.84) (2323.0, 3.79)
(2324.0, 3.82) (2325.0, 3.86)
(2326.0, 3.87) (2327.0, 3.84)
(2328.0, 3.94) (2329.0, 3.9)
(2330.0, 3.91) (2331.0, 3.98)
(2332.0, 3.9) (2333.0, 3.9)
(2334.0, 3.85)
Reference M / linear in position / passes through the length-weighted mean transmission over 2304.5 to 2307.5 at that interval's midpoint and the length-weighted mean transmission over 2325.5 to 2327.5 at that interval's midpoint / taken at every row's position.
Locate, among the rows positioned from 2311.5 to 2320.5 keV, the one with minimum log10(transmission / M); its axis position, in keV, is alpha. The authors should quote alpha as 2316.0 keV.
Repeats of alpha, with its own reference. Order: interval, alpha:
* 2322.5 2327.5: 2327.0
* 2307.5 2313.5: 2313.0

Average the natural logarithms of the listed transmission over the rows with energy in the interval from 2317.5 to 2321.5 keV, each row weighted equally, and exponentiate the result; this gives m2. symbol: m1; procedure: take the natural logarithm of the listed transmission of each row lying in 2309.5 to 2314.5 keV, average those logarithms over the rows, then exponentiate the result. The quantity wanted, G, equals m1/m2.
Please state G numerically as 0.95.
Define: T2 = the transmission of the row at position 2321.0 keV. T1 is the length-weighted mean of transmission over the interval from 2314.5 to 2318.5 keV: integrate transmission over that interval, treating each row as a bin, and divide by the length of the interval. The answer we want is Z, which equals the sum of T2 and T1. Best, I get 7.34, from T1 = 3.58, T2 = 3.76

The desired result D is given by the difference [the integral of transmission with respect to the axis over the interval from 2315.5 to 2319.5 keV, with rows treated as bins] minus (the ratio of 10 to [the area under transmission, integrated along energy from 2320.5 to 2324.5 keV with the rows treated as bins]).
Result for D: 13.9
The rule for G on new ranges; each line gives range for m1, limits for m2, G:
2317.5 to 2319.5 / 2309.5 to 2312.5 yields 1.05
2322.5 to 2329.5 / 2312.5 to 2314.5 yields 1.10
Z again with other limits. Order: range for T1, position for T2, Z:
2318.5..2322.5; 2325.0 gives 7.63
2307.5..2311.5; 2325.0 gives 7.35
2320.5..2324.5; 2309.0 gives 7.31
